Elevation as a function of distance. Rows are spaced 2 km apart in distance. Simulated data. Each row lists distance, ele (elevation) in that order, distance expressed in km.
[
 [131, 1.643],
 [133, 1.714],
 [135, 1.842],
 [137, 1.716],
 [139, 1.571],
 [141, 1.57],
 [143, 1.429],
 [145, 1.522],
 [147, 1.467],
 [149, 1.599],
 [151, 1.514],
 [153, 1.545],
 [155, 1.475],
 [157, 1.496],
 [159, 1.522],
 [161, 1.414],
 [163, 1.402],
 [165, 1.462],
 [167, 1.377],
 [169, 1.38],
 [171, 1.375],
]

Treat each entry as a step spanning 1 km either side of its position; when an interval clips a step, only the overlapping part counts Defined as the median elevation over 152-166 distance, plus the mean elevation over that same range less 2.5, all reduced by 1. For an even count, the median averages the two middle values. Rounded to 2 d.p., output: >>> -0.55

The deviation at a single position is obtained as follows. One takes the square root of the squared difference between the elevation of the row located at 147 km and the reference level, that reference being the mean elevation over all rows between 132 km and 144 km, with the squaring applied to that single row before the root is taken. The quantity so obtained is 0.17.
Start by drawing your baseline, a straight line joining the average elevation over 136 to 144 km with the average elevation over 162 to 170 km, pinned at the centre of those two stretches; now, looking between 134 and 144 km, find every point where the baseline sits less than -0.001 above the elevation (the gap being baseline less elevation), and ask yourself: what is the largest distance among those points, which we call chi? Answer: 141 km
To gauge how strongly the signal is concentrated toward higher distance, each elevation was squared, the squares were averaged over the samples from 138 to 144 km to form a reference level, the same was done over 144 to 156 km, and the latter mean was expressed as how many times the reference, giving 1.00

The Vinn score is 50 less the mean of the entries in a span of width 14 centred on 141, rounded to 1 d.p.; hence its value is 48.4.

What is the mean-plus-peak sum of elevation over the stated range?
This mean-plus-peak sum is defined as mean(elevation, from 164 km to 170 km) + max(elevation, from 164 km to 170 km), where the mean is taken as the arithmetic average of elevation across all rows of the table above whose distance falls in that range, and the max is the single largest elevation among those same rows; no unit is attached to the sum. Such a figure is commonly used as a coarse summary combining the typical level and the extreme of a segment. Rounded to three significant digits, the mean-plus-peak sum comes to 2.87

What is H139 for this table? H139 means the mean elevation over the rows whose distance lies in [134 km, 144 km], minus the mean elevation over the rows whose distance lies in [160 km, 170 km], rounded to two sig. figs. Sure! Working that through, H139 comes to 0.22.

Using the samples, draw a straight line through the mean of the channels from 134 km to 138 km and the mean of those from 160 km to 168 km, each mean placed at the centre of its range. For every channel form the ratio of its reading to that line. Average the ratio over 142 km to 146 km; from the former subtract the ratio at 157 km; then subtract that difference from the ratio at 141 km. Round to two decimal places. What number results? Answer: 1.03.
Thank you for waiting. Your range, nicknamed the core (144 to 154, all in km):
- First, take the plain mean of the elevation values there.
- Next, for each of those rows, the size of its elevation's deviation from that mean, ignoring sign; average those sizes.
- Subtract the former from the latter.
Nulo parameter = -1.50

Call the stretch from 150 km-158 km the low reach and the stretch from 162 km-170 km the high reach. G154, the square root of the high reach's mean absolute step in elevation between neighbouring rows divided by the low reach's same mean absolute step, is 1.10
